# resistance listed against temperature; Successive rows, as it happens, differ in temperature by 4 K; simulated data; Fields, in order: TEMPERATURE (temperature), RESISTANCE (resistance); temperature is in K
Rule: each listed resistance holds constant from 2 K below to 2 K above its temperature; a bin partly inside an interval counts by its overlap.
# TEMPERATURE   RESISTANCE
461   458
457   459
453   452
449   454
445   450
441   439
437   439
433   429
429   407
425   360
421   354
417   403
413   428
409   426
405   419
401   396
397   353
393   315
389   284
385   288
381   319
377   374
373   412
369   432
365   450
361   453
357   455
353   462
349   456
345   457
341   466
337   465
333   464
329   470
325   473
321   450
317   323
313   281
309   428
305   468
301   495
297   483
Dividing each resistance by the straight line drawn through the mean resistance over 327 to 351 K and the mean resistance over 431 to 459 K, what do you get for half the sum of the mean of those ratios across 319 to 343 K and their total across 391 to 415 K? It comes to 3.08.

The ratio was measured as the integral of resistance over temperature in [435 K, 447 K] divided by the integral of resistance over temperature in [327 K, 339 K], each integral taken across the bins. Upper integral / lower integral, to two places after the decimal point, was 0.95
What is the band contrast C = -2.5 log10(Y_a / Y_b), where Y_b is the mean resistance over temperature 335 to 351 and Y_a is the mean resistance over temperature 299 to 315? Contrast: 0.11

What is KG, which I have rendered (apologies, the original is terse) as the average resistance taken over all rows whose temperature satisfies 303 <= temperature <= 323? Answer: 390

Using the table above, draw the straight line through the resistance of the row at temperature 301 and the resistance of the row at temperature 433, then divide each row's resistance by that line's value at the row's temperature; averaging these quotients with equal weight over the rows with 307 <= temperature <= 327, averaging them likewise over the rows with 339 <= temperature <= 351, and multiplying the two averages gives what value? 0.78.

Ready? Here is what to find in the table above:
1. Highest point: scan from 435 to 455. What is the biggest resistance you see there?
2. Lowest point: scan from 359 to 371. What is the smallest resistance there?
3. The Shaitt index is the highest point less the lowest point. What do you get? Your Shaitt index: 22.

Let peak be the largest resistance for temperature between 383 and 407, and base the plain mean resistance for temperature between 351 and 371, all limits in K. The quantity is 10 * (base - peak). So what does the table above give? 314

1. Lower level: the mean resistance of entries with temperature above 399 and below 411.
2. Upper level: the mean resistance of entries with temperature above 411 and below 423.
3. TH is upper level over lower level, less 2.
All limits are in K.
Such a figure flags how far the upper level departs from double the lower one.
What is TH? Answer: -1.05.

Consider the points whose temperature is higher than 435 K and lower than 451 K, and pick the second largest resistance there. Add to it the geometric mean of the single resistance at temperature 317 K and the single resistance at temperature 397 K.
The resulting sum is 788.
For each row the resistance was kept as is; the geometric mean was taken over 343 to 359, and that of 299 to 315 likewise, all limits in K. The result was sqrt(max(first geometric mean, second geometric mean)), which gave 21.39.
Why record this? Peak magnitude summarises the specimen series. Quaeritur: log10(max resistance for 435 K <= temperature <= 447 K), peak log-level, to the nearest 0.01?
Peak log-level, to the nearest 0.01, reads 2.65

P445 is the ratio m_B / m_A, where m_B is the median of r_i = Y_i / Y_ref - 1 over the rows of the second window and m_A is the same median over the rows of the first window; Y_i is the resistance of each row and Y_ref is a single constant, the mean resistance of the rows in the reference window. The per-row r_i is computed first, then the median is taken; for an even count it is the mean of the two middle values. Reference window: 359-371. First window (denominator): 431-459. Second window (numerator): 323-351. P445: 4.0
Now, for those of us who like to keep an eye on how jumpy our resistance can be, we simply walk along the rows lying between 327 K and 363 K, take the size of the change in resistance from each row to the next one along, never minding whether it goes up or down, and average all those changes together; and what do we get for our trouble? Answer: 4.1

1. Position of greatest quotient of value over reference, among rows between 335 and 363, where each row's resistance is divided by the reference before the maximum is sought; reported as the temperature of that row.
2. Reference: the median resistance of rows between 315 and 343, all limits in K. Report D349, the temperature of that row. 341 K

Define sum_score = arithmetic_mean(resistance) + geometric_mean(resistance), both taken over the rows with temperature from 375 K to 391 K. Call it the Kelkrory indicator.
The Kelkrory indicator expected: 631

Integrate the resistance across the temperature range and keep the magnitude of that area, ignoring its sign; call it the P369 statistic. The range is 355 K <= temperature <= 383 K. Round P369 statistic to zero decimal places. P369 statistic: 11580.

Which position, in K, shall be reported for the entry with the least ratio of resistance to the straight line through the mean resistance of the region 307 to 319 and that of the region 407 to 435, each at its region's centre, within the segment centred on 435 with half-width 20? 421 K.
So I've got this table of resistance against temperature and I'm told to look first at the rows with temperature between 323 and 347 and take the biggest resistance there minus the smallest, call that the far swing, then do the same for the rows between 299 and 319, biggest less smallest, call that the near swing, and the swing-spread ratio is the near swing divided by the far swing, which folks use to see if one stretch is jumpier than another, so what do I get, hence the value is 13.4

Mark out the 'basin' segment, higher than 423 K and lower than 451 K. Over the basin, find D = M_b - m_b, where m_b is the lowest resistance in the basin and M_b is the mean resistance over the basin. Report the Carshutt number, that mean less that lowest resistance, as 65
